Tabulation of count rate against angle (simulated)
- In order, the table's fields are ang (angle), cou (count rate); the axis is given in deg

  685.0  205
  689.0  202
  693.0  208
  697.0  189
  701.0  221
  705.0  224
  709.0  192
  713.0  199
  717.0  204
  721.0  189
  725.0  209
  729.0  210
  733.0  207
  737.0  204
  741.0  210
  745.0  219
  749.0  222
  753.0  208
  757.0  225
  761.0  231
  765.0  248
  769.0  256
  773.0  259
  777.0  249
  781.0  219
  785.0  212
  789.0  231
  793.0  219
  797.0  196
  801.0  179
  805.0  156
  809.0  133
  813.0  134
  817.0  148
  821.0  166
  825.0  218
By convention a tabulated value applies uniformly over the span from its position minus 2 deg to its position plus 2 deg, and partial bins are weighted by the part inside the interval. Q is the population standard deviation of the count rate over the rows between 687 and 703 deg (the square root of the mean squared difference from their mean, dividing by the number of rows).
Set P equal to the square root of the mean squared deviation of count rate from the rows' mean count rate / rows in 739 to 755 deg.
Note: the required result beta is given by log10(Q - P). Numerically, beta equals 0.75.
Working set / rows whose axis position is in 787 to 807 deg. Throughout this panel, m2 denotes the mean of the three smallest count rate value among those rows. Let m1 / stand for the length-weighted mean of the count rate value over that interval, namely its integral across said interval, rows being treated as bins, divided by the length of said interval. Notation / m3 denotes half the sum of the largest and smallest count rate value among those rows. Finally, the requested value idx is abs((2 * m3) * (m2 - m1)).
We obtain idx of 7430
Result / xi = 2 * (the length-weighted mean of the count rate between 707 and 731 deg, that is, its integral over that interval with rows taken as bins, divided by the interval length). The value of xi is 401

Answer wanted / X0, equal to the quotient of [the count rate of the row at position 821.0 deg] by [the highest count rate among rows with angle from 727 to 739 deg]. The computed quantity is 0.79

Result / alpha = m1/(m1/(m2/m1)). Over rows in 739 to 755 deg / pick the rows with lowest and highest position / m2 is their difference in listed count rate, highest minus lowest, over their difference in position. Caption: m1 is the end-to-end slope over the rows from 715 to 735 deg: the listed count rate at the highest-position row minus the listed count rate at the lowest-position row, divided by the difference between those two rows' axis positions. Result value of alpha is -1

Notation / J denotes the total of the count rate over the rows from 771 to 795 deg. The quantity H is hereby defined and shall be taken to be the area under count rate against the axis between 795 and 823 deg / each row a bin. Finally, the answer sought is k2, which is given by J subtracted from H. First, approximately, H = 4448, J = 1389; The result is 3059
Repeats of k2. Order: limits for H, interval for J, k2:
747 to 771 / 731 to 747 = 4720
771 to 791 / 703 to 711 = 4264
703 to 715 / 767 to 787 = 1265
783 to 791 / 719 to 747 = 324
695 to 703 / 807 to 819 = 1225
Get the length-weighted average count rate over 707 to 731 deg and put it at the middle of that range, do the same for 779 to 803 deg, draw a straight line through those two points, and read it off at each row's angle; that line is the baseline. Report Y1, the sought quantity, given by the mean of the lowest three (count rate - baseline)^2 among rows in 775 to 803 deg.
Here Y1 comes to 73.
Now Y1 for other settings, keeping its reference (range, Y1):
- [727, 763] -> 12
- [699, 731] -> 23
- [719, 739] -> 28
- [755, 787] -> 175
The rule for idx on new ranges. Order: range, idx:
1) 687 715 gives 4818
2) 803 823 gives 2711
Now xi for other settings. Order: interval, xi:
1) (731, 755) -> 423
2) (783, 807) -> 398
